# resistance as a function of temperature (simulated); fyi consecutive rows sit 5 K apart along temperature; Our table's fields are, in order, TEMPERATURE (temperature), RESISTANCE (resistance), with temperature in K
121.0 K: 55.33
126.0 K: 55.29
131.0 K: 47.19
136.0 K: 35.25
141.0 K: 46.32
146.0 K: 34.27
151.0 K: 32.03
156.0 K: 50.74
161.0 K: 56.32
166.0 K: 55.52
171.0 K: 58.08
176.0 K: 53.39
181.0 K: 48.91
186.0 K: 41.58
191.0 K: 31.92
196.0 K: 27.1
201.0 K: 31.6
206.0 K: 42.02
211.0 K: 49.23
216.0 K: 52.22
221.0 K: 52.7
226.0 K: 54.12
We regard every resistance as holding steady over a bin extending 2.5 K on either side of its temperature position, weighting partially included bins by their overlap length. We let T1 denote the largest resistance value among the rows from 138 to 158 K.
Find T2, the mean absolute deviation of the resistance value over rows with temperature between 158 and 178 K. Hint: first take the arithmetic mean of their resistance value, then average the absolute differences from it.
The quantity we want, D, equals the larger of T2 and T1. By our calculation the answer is 51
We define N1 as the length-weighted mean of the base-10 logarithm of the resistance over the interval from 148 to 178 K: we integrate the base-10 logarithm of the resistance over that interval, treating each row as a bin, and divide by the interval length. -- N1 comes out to 1.70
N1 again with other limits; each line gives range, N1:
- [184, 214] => 1.56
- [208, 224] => 1.71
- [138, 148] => 1.60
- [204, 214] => 1.66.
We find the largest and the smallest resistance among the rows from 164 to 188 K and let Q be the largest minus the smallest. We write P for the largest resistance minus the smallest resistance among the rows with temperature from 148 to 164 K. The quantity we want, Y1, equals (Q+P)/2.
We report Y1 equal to 20.4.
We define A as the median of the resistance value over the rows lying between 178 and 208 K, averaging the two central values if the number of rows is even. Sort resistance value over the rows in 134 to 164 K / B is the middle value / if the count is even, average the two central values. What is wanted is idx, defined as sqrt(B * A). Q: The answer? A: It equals 39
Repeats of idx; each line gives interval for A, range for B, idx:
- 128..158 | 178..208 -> 39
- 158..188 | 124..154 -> 47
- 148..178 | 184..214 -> 45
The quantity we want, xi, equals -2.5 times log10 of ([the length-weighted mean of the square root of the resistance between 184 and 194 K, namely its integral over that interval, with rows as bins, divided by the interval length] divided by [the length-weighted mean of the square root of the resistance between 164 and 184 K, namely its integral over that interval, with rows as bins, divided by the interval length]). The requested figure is 0.22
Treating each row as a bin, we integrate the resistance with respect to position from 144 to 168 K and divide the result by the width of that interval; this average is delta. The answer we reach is 46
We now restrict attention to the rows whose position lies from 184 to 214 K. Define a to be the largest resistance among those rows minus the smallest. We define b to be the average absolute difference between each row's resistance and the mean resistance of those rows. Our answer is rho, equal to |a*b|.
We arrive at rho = 156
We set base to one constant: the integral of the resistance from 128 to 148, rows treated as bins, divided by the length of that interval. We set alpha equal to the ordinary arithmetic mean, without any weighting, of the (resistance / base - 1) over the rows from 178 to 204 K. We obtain -0.12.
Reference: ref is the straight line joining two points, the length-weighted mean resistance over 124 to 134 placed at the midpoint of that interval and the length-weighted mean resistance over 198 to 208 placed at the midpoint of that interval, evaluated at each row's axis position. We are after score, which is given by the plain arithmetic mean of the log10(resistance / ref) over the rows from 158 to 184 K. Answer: 0.110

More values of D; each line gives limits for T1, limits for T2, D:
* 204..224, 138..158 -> 53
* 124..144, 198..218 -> 55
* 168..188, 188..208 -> 58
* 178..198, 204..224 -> 49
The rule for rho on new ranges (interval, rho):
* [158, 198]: 304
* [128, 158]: 133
